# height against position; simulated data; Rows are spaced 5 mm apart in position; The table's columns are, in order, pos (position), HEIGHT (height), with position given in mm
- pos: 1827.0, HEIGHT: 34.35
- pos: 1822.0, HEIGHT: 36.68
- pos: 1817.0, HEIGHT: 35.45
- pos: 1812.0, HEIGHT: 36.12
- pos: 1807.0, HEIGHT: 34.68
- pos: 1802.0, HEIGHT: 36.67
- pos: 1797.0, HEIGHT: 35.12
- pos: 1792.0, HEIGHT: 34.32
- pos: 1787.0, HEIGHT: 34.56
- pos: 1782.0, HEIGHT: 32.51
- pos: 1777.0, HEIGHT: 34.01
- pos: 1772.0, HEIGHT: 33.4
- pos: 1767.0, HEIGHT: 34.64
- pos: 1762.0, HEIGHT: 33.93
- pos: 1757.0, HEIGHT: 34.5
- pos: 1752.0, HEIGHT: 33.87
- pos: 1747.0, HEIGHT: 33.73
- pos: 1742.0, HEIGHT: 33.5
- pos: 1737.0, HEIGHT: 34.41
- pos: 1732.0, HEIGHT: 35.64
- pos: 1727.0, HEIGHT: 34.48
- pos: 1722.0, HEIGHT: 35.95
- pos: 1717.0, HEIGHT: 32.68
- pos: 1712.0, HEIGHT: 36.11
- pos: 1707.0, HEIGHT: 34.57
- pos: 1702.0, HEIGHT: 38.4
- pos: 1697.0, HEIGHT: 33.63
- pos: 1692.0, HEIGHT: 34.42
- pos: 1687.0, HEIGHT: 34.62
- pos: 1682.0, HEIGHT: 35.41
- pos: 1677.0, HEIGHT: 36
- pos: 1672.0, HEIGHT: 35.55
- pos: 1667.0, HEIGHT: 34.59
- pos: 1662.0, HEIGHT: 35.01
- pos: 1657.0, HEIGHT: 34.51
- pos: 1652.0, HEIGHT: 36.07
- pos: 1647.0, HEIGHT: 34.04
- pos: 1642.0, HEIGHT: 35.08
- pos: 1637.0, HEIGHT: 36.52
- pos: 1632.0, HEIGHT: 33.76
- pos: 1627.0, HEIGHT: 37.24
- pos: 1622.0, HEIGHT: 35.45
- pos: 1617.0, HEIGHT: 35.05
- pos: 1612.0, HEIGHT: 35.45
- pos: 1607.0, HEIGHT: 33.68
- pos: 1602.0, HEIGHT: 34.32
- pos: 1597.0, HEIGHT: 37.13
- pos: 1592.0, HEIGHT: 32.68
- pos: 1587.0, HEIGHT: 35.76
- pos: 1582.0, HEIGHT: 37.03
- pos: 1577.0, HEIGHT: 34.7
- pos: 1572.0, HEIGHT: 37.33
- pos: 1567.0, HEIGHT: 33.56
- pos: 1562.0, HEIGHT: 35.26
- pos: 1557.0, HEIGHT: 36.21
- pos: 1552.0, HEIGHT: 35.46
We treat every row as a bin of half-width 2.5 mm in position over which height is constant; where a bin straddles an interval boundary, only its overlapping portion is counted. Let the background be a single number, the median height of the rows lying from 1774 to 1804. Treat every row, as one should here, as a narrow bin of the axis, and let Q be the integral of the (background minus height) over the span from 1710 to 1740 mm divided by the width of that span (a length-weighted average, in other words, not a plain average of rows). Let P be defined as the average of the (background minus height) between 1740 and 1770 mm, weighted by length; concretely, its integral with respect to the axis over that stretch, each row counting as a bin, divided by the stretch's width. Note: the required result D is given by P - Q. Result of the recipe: 0.8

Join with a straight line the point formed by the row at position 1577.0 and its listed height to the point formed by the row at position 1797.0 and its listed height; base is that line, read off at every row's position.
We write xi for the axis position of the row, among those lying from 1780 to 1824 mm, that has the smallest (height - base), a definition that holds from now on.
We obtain 1782.0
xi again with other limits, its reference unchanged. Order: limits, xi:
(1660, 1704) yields 1697.0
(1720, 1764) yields 1742.0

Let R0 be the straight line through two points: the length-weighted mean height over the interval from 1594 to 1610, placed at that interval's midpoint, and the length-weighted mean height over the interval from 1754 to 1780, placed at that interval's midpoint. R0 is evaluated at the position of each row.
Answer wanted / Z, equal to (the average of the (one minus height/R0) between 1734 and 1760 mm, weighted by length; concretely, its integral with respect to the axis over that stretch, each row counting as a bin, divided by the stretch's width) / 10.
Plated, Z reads 0.0004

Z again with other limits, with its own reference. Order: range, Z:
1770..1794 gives 0.0007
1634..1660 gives -0.0014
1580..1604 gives -0.0010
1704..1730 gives -0.0015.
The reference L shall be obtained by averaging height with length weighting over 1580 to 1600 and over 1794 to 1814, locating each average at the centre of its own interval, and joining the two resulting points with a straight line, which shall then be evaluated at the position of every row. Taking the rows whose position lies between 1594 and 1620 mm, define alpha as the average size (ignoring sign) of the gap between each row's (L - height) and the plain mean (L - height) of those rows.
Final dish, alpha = 0.93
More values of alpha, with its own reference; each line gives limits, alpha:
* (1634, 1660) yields 0.84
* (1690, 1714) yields 1.46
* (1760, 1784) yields 0.59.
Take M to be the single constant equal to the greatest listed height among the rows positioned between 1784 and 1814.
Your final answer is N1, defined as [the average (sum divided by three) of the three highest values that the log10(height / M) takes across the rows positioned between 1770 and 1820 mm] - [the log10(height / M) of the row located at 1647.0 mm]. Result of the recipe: 0.025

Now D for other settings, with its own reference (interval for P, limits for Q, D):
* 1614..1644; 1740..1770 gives -1.5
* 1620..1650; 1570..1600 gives 0.4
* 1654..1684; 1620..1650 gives 0.2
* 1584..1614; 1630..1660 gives 0.2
